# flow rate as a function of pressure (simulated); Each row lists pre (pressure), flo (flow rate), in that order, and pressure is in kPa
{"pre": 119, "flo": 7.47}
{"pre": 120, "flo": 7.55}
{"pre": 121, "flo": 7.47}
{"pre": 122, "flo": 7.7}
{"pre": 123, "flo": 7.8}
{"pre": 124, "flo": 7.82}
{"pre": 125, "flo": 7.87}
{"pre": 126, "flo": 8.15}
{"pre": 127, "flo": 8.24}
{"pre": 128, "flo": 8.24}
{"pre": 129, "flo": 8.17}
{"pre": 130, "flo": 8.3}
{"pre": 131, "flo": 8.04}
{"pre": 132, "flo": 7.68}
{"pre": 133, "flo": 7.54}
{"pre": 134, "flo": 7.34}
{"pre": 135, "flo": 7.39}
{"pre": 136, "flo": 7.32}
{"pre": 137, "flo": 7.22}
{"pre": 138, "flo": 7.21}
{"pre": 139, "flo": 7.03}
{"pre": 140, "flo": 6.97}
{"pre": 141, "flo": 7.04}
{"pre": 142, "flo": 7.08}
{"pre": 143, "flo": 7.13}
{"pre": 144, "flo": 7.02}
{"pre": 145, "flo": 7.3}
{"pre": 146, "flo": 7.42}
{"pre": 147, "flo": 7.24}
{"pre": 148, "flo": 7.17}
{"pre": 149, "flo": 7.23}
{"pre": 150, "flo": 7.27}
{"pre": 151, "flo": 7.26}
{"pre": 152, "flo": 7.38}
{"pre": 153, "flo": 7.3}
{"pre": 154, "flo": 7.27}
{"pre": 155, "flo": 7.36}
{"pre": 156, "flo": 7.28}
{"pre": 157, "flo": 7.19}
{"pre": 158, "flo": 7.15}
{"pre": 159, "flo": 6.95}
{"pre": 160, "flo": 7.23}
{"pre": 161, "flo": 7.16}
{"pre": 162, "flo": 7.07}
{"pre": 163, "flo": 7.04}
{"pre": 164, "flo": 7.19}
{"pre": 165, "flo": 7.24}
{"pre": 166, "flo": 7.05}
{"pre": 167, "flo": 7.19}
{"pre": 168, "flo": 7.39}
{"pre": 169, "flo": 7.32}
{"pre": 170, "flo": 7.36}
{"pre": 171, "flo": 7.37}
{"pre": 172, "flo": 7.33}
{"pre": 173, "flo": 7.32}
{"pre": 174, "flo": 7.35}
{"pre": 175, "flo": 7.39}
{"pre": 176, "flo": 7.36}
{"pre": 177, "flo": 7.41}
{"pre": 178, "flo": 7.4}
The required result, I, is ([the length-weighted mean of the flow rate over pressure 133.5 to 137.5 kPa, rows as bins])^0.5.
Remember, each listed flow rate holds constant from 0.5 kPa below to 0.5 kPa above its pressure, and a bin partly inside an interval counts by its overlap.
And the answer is 2.71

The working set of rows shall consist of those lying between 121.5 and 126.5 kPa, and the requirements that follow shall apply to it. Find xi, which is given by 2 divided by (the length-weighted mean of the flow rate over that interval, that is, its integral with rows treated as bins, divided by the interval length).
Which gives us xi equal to 0.254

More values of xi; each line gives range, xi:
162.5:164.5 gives 0.281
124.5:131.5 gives 0.246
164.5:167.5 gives 0.279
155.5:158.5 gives 0.278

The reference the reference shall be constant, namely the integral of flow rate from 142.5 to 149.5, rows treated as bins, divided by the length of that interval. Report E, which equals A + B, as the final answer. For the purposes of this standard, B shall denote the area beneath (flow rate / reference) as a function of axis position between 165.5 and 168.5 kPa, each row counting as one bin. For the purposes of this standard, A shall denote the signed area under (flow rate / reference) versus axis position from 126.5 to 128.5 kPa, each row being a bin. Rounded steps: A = 2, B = 3.0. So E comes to 5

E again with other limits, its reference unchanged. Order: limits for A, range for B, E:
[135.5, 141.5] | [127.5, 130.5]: 9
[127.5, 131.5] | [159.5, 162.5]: 8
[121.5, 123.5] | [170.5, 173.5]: 5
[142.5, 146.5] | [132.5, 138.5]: 10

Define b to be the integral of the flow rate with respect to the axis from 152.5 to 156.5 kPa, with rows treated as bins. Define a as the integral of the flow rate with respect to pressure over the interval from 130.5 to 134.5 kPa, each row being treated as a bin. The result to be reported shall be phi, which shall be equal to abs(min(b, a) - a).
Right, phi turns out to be 1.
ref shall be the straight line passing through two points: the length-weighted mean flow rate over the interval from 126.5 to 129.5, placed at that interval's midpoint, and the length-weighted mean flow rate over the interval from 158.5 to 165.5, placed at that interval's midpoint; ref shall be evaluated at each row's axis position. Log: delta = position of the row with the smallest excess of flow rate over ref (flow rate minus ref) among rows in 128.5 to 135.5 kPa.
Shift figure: 134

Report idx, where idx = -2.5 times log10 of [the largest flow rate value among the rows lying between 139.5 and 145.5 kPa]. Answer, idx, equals -2.16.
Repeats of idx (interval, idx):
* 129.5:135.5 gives -2.30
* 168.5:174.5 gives -2.17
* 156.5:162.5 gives -2.15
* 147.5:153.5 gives -2.17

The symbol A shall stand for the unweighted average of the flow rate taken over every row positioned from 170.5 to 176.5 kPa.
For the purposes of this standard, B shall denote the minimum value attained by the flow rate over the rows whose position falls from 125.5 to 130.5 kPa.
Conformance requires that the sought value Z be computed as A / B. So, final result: 0.90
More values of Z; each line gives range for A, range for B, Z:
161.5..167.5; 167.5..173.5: 0.97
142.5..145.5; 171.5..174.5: 0.98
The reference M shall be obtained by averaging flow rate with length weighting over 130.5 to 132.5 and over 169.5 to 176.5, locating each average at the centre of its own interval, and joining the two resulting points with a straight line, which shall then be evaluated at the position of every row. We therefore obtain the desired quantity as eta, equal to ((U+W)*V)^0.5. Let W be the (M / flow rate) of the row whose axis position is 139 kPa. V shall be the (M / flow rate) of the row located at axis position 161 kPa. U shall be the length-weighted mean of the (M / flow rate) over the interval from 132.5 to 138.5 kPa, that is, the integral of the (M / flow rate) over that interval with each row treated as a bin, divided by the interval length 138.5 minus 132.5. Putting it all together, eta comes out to 1.51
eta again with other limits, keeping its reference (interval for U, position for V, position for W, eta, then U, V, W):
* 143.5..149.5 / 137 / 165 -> 1.50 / 1.06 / 1.08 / 1.03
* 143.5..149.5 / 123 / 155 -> 1.46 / 1.06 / 1.02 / 1.03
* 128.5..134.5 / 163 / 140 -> 1.50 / 1.00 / 1.06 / 1.11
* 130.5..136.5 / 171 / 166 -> 1.45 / 1.04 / 1.00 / 1.06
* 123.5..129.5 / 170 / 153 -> 1.42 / 0.98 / 1.00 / 1.04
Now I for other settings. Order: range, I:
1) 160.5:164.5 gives 2.67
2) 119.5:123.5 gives 2.76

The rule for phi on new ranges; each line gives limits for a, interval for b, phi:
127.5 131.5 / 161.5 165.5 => 4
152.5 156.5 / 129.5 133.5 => 0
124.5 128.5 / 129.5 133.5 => 1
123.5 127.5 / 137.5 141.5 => 4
